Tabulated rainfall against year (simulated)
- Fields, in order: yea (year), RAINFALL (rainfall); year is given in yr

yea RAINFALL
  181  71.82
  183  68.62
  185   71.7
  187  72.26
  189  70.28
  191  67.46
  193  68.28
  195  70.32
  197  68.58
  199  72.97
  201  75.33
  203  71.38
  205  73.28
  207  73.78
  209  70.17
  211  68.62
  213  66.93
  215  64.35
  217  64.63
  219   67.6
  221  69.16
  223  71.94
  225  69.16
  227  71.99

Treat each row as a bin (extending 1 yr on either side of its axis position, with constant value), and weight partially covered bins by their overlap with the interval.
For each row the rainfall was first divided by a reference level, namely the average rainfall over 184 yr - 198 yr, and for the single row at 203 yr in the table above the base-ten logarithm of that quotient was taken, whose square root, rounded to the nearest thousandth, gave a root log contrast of 0.097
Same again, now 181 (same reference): 0.110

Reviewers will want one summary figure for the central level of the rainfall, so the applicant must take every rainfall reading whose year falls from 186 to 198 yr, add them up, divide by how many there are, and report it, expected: 69.5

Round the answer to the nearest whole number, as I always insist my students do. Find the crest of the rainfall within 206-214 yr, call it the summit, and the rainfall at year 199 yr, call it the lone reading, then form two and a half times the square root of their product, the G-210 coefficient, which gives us 183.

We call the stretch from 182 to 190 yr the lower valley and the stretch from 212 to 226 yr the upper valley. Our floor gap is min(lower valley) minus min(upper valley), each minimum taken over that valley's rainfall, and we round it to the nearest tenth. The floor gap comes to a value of 4.3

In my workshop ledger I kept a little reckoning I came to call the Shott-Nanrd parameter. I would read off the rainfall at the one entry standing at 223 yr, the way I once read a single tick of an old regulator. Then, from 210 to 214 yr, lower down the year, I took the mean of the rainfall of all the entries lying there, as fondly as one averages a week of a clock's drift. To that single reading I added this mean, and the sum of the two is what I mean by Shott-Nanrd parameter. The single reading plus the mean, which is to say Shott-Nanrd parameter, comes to 140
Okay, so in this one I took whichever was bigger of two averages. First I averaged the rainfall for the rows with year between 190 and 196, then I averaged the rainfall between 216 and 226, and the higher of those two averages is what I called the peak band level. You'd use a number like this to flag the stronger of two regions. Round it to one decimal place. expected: 68.7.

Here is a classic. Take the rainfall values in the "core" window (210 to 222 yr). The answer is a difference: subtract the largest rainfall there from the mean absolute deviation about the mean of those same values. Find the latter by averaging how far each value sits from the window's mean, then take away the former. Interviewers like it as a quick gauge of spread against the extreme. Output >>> -68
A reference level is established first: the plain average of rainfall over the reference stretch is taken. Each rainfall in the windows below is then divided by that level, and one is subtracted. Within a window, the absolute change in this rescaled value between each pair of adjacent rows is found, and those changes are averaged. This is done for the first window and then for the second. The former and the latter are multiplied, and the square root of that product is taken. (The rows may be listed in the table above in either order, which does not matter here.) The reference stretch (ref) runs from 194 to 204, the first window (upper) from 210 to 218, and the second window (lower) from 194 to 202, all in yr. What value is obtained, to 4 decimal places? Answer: 0.0289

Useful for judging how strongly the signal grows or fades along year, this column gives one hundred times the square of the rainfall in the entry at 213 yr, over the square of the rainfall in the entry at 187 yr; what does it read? 86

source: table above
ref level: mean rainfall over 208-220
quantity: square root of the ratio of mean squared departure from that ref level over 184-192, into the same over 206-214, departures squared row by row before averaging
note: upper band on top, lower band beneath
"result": 1.0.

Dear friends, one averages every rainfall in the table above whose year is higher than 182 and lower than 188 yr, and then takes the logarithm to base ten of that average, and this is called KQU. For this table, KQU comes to 1.85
